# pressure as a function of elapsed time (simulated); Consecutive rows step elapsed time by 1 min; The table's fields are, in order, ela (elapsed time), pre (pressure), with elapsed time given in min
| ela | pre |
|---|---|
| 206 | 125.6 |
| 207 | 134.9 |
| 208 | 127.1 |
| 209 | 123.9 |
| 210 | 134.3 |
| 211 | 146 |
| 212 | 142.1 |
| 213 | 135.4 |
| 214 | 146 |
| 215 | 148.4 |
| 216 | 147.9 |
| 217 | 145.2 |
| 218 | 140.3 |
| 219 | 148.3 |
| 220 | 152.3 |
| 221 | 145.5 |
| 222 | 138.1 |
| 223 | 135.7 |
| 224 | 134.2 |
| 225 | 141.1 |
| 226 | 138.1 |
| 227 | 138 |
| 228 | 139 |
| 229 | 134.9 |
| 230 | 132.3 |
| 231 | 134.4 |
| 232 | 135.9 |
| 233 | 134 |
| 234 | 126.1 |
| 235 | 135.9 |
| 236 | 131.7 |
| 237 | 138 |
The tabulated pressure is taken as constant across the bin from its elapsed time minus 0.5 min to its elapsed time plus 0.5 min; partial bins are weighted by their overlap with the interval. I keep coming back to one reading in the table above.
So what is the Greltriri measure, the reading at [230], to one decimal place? 132.3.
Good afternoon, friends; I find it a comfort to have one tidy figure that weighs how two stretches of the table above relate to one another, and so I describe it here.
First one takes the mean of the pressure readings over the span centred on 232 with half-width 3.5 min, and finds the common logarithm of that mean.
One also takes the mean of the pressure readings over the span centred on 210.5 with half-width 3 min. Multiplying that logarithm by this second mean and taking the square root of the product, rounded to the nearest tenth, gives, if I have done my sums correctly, 16.9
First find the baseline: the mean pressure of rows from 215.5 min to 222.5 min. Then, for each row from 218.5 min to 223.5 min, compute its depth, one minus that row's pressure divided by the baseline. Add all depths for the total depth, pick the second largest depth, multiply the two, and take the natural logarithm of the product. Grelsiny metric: -6.0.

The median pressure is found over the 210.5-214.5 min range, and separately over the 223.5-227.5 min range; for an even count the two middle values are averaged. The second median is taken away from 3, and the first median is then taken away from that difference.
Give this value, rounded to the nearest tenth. -279.1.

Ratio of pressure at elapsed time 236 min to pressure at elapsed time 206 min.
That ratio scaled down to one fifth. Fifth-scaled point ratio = 0.210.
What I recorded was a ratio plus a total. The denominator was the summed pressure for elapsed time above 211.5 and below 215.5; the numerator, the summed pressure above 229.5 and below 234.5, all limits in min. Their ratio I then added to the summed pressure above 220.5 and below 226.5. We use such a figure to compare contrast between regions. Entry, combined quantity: 834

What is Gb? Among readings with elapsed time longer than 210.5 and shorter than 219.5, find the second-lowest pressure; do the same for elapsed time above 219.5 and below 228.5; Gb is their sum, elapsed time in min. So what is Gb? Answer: 276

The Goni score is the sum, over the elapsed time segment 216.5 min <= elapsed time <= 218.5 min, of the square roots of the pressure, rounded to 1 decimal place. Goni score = 23.9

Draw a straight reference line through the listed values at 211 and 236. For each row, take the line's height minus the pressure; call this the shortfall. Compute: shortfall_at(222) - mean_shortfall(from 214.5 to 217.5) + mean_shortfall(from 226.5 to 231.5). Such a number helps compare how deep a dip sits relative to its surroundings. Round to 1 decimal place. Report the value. 5.6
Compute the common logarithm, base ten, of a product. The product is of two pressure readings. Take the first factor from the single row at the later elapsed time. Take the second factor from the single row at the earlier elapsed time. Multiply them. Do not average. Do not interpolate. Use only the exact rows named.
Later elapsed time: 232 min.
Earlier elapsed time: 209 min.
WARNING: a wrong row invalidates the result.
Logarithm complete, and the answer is 4.23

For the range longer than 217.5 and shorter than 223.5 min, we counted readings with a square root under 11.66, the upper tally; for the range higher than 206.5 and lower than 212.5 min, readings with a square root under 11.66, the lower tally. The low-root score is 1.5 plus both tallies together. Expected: 6.5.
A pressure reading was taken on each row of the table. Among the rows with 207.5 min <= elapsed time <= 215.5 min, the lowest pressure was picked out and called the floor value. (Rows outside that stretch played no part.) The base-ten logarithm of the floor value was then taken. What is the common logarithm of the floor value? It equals 2.09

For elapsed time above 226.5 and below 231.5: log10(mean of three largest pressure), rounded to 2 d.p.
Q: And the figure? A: 2.14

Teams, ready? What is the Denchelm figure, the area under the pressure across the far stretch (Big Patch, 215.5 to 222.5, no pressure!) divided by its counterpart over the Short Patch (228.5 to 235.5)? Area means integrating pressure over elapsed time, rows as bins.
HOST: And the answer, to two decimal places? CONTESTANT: 1.09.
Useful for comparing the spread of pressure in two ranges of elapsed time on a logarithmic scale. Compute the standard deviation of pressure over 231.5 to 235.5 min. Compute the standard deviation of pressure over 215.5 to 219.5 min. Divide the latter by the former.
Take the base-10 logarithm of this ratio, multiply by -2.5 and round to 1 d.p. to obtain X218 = 0.3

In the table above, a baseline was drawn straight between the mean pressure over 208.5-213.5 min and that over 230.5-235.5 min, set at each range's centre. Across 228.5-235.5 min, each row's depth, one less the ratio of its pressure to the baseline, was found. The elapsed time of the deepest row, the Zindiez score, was 234 min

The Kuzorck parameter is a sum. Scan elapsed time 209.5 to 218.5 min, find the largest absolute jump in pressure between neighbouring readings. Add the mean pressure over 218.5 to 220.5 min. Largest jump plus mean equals 162.0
